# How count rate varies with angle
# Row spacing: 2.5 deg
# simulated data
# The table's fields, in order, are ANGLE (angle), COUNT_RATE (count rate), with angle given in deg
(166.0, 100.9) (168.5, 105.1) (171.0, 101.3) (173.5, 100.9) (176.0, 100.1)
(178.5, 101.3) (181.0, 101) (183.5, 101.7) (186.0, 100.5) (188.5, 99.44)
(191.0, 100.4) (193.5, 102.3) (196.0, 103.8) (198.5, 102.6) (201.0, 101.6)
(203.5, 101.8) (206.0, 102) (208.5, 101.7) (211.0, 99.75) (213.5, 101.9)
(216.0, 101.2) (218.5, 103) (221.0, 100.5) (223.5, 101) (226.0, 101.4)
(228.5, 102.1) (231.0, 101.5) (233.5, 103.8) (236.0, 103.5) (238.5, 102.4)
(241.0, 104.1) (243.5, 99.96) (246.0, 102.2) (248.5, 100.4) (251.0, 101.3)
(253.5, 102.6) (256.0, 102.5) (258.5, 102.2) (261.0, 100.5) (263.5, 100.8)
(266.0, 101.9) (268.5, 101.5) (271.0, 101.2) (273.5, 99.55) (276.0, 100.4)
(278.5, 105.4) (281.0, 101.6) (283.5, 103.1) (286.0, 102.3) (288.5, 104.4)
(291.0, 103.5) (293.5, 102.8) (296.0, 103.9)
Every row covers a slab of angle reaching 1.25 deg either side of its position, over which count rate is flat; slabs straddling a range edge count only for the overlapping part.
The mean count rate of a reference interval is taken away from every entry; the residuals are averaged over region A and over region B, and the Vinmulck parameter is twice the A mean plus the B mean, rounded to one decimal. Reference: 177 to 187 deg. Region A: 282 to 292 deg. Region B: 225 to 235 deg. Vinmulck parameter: 5.5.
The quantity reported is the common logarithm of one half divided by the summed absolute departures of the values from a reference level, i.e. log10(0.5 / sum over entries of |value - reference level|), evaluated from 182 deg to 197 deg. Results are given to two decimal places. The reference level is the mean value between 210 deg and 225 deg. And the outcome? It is -1.17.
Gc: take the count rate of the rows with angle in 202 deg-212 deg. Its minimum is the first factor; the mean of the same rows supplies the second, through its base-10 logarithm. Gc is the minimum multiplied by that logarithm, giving 200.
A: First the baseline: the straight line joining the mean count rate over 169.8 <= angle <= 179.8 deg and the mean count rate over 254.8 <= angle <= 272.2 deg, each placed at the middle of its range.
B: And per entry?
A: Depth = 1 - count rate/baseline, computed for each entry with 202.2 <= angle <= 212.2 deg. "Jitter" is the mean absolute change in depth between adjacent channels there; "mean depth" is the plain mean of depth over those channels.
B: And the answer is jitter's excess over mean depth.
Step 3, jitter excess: 0.010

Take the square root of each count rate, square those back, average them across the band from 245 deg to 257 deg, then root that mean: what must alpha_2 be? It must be 10.09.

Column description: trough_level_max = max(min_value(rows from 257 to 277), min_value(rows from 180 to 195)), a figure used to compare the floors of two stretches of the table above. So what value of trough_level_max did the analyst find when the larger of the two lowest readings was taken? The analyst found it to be 100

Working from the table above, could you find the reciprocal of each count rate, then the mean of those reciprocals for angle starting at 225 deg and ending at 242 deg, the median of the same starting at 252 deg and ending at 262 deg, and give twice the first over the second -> 1.994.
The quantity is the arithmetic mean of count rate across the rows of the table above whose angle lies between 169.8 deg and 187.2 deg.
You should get 101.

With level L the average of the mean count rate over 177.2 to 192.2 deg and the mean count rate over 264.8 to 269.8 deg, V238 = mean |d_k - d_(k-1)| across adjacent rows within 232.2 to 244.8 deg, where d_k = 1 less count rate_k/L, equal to 0.018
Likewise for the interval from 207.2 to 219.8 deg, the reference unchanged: 0.016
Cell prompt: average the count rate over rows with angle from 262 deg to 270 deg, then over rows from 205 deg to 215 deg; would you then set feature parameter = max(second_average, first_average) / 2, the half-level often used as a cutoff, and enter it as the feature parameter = 50.7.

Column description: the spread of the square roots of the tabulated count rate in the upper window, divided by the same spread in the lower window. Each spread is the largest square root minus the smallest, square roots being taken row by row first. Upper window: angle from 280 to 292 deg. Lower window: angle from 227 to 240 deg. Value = 1.22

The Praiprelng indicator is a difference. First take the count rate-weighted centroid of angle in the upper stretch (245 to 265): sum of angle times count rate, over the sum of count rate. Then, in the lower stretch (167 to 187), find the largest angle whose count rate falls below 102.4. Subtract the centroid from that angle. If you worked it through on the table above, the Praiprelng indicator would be -68.7 deg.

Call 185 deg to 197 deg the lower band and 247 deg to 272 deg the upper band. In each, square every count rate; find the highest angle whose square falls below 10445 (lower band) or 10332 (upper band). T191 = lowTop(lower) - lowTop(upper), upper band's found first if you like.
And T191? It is -80.0 deg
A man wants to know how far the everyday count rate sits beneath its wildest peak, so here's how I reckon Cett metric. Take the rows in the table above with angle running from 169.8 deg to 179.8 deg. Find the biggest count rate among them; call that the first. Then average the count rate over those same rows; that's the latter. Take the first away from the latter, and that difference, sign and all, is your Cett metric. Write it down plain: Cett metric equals -0.4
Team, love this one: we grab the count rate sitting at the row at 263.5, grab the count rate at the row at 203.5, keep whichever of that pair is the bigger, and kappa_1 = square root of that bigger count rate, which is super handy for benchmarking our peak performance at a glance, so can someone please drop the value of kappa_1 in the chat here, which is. 10.09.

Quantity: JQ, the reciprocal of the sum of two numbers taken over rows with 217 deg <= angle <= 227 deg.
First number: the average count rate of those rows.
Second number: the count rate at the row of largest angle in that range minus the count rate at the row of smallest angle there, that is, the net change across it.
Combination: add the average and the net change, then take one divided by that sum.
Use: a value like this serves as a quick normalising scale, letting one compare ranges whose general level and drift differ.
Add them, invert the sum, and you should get 0.0100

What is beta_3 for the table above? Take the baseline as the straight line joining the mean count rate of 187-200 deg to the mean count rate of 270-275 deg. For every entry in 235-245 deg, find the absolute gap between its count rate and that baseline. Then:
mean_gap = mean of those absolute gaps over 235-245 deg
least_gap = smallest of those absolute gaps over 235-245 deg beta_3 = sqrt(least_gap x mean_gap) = 1.3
